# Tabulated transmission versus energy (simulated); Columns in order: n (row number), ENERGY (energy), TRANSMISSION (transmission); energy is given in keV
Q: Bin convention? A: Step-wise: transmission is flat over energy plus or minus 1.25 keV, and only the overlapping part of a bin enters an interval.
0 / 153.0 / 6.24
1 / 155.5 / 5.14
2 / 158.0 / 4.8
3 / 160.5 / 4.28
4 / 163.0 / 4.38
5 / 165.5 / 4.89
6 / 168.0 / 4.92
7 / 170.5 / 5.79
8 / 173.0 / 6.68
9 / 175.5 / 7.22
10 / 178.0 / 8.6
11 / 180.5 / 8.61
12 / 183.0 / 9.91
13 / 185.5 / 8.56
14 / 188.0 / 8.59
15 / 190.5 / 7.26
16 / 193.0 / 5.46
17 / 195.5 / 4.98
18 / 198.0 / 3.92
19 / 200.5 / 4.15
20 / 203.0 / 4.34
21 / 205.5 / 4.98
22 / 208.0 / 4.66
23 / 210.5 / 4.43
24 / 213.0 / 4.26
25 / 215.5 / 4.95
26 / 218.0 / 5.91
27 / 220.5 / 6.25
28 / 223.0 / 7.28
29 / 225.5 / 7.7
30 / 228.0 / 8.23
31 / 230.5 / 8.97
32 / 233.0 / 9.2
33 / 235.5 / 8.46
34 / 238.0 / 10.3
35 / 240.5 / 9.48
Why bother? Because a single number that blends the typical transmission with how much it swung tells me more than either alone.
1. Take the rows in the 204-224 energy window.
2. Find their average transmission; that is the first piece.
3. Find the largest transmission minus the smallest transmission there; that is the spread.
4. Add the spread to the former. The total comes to 8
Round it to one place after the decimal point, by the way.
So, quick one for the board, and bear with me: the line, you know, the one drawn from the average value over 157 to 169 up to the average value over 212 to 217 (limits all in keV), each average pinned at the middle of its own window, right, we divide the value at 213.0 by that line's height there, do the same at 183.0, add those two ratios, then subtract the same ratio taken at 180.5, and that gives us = 1.2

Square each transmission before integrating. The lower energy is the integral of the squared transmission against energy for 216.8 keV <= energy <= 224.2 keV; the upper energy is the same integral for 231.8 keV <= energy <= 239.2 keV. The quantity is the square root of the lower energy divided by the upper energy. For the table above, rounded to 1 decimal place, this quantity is 0.7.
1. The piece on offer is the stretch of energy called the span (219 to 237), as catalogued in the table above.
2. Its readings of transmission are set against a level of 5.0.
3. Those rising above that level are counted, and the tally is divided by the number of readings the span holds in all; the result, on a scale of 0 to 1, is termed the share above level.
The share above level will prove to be 1.0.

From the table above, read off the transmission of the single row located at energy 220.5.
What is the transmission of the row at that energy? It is 6.25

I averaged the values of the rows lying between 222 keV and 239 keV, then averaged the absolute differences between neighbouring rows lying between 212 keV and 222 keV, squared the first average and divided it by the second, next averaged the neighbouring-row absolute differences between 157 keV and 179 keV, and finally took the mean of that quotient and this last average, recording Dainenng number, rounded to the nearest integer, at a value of 56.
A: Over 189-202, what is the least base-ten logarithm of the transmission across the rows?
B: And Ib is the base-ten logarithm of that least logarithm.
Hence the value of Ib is -0.23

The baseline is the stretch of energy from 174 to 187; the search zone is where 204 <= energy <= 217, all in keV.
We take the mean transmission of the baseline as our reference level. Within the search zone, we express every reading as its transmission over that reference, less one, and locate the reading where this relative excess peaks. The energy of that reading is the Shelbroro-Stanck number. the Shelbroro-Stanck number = 205.5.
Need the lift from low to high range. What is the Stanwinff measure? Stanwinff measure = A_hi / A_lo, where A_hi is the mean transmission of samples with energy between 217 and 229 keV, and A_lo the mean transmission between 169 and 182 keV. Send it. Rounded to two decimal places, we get 0.96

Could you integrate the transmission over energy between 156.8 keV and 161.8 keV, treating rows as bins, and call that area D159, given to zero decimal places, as 23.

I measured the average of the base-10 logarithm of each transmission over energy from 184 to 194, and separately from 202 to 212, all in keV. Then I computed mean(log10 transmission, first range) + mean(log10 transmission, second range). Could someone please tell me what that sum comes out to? 1.53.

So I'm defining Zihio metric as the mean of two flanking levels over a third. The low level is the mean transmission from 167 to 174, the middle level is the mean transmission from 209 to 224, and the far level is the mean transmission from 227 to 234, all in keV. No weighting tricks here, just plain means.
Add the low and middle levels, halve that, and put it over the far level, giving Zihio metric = 0.64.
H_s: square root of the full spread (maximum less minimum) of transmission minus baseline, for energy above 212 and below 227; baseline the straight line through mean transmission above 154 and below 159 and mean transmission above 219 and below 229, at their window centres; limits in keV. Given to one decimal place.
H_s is 1.7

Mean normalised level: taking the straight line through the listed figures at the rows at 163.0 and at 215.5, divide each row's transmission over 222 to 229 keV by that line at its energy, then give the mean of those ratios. 1.53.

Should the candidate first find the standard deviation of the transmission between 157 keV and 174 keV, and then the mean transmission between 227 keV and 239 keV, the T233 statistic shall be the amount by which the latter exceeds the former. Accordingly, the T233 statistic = 8.2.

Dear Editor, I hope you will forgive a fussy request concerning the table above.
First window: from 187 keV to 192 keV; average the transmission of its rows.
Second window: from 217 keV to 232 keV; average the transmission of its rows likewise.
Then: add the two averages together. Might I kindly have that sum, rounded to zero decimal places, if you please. 15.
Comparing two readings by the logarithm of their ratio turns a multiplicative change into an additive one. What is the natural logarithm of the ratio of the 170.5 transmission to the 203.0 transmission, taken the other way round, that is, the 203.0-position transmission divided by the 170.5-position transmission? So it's -0.3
